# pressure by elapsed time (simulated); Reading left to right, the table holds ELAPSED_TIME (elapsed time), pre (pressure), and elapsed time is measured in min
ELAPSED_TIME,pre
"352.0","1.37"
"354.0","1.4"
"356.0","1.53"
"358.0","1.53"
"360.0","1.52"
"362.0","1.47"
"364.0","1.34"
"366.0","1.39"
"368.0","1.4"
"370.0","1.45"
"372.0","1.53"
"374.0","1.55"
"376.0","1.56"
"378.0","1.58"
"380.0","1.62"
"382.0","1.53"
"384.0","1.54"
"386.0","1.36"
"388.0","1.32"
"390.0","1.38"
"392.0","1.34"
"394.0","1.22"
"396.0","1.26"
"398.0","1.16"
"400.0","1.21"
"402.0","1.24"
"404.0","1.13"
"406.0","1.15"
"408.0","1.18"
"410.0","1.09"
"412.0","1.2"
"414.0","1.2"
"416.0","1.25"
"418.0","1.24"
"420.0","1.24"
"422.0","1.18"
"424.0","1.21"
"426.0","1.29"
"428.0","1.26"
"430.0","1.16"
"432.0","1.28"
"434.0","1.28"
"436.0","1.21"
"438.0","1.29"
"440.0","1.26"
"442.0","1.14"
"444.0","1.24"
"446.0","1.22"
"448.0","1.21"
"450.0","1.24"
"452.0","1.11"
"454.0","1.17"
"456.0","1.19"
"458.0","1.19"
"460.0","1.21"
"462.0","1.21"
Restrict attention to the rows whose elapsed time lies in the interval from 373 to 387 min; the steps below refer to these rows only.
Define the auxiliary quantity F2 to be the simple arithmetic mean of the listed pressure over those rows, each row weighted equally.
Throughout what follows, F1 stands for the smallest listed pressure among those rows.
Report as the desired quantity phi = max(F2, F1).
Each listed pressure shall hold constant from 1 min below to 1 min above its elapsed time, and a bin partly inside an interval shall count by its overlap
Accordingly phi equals 1.53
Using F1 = 1.36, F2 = 1.53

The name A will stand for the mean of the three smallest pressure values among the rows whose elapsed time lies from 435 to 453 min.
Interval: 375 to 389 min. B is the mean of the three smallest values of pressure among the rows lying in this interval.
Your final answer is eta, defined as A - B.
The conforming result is -0.25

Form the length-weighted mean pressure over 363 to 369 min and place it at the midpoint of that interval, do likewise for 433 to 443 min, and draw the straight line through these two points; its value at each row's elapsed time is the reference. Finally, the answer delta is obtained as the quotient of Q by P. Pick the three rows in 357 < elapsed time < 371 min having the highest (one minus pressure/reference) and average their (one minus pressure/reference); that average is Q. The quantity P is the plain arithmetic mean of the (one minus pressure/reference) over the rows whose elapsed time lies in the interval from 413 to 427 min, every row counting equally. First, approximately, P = 0.03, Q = 0.00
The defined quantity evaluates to 0.0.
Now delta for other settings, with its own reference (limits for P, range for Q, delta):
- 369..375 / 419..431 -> -0.6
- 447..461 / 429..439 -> 1.8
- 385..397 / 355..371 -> 0.0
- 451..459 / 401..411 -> 4.3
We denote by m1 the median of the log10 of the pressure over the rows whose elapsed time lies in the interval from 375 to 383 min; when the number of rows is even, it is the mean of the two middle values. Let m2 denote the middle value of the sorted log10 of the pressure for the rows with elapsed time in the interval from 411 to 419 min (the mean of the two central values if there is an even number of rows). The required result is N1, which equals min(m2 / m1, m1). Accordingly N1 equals 0.196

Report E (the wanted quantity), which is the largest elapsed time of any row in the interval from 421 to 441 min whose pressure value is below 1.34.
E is 440.0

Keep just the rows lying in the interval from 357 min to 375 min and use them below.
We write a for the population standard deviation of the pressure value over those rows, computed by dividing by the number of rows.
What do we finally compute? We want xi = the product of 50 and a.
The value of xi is 3.51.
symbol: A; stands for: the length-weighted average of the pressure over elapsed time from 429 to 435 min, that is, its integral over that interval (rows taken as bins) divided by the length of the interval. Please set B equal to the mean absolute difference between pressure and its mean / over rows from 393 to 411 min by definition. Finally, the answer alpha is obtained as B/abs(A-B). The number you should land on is 0.037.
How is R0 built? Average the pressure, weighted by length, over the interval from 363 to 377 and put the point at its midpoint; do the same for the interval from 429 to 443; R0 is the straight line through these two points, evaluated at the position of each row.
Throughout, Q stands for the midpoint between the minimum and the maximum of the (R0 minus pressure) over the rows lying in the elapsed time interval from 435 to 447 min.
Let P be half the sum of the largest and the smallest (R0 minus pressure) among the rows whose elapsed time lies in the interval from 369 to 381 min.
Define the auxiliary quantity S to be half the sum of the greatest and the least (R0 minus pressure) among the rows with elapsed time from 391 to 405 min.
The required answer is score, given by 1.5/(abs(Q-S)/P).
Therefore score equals -1.1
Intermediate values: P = -0.092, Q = 0.003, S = 0.13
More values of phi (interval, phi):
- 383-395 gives 1.36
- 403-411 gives 1.14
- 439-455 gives 1.20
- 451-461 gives 1.17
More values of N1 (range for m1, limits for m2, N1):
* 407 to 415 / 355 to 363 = 0.076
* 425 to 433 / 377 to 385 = 0.104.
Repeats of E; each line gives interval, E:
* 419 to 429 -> 428.0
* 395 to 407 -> 406.0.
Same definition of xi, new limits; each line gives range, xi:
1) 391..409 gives 3.06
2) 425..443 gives 2.70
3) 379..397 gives 6.43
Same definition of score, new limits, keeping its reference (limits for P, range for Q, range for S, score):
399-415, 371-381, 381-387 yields 2.7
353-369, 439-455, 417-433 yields 3.3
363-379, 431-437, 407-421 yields 0.0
